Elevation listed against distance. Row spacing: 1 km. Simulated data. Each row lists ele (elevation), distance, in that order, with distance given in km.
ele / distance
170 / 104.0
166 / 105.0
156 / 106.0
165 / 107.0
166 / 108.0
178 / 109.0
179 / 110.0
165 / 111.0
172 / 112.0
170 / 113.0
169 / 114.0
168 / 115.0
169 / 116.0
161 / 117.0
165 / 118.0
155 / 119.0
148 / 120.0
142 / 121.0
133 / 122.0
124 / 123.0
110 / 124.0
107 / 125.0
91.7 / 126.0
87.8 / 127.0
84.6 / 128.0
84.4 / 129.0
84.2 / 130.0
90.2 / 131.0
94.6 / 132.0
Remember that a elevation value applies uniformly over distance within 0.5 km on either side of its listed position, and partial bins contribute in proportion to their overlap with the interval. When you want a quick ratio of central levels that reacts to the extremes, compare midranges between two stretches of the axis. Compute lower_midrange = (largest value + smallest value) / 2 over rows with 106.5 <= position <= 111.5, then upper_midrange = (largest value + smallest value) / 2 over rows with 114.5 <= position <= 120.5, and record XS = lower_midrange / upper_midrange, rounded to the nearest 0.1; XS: 1.1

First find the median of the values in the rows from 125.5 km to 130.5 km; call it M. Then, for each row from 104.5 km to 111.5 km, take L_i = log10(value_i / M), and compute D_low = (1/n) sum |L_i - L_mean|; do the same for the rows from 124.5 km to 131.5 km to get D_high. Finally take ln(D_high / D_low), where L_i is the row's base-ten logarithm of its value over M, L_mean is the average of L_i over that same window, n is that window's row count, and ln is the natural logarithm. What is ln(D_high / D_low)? 0.49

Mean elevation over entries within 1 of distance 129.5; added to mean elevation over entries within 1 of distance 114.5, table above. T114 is 253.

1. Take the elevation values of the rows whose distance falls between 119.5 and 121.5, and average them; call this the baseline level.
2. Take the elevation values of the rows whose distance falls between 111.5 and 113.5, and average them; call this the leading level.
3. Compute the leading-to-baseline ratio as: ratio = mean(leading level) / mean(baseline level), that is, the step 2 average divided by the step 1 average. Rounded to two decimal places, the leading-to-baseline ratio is 1.18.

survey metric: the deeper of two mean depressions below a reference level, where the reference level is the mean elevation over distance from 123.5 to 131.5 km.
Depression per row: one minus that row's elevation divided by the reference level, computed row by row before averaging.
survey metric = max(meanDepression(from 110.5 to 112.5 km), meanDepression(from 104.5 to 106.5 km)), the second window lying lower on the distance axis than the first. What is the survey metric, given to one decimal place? -0.7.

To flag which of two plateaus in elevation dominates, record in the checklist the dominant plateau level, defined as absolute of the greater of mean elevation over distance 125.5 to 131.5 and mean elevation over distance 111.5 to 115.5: 170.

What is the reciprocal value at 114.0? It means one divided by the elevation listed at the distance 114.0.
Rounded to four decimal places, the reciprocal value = 0.0059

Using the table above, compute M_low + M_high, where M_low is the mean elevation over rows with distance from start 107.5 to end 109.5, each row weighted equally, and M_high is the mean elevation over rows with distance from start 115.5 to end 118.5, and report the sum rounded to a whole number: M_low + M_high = 337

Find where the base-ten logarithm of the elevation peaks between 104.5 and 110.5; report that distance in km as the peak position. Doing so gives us 110.0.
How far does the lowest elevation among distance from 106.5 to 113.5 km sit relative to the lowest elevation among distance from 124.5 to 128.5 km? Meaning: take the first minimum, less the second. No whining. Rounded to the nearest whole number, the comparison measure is 80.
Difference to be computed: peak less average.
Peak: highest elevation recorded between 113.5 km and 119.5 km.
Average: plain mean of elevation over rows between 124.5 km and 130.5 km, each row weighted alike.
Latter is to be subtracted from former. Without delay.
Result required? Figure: 79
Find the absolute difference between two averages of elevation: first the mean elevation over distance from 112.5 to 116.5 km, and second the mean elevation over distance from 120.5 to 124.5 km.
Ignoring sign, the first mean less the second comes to 42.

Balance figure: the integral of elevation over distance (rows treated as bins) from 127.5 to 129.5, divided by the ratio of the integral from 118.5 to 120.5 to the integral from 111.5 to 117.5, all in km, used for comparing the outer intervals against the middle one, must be 563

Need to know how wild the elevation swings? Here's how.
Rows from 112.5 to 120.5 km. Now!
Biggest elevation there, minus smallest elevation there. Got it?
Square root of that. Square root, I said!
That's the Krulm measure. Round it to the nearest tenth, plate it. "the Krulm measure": 4.7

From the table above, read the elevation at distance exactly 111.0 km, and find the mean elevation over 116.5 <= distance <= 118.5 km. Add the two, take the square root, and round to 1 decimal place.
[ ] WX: 18.1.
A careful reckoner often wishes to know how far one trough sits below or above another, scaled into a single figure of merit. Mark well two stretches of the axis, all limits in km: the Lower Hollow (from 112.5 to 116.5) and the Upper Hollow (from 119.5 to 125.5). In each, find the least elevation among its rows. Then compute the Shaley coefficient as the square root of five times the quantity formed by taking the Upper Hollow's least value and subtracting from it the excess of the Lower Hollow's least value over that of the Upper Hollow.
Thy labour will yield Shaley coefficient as 15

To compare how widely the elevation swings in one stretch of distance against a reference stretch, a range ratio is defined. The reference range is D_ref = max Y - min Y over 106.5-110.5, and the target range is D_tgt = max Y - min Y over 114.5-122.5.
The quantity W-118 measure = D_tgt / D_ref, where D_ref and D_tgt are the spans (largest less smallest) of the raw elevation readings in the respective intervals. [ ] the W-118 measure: 2.6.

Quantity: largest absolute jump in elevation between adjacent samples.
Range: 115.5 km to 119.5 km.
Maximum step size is 10.0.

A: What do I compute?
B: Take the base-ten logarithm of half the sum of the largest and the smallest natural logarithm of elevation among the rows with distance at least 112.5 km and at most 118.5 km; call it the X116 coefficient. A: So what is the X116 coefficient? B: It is 0.708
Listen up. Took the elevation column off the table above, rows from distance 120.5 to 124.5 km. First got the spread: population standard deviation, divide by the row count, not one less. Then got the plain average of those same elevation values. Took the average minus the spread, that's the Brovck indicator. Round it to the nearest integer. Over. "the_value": 115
